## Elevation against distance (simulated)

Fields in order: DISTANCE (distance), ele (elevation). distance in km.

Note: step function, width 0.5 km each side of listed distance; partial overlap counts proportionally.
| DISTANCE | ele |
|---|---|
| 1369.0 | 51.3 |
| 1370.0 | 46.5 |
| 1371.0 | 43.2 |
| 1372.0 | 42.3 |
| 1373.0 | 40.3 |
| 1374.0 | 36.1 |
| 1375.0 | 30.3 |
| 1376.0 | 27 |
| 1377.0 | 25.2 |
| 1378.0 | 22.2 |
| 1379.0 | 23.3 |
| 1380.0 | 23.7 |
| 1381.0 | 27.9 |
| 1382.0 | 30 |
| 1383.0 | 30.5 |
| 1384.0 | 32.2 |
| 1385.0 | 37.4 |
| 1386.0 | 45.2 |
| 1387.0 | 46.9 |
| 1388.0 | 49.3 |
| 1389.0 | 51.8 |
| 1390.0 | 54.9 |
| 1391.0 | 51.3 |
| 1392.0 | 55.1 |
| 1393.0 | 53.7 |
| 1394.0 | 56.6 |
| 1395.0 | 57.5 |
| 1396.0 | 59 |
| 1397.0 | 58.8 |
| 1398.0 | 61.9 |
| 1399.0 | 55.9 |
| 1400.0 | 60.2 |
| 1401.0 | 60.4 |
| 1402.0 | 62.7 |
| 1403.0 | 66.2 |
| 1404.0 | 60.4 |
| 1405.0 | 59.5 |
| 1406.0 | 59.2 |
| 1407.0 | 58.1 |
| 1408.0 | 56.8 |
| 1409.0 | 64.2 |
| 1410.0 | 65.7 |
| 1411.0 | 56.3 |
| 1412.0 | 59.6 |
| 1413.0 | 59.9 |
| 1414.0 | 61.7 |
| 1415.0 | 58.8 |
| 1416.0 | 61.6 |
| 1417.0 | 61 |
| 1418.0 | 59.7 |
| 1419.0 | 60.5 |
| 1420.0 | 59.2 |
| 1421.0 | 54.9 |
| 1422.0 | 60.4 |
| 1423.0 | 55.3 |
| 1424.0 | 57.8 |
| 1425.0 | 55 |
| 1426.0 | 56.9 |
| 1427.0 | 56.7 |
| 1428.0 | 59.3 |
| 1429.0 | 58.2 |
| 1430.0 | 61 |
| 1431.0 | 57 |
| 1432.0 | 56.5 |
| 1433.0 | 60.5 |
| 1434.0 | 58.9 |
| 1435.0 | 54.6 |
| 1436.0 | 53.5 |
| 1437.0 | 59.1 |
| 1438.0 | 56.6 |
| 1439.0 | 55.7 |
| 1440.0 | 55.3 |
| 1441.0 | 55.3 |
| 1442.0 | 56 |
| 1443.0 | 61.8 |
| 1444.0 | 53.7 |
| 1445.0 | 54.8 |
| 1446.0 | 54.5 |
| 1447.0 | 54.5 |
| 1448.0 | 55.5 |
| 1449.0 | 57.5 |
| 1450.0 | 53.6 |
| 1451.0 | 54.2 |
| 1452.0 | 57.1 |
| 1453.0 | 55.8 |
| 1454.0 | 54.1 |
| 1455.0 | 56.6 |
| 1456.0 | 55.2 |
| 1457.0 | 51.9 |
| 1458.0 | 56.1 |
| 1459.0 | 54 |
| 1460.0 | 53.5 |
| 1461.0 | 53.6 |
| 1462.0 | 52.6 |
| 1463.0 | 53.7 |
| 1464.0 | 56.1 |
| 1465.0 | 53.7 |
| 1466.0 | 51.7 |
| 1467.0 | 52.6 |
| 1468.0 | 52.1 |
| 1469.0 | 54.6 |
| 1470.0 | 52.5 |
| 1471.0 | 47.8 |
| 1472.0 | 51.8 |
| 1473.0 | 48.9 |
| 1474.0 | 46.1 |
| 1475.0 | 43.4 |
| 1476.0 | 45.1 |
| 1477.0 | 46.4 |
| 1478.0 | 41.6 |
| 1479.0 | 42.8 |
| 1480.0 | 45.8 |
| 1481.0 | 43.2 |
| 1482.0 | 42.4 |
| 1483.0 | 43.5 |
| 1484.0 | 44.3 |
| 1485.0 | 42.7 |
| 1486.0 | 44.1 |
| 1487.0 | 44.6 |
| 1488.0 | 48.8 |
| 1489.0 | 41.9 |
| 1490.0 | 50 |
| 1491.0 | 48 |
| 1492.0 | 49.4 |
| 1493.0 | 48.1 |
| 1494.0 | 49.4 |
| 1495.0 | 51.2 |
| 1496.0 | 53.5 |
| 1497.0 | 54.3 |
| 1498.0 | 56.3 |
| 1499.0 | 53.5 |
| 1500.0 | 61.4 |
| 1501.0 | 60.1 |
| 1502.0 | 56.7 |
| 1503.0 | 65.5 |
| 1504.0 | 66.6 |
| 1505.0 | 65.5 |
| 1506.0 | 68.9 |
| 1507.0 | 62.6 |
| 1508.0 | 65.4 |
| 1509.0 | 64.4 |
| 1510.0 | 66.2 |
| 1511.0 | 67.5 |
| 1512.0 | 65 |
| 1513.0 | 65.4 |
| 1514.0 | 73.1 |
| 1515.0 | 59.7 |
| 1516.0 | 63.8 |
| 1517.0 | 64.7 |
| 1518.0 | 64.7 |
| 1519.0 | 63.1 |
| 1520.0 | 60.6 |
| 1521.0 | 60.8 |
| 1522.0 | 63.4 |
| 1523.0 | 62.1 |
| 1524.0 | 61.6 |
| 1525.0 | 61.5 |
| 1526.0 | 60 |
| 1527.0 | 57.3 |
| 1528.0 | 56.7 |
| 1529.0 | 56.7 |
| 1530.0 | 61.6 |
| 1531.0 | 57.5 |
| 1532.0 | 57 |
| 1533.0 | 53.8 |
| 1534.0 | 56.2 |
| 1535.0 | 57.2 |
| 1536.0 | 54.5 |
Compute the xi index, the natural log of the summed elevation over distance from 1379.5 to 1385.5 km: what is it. 5.20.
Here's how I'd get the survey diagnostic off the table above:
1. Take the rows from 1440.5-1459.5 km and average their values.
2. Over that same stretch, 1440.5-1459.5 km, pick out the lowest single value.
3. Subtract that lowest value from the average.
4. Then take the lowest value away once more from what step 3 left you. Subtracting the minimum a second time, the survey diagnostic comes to -48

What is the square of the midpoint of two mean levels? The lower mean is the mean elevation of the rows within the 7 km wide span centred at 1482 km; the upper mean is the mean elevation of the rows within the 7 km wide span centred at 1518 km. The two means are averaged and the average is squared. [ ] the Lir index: 2810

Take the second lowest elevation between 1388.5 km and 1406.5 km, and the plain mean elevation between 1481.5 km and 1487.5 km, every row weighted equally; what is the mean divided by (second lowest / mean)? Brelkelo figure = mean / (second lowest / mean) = 37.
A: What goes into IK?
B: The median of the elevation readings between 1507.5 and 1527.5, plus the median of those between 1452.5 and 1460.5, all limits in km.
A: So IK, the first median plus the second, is 118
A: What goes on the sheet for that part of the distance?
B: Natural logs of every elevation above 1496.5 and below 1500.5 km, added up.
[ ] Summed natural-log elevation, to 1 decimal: 16.1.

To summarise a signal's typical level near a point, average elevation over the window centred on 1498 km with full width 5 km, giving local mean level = 55.8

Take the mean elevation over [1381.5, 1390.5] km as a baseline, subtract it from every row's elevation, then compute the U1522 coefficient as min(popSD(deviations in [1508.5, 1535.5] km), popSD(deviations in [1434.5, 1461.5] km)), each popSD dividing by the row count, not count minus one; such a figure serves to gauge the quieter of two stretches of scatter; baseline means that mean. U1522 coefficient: 1.95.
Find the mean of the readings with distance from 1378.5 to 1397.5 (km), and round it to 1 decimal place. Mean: 44.5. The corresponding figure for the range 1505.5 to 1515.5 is 65.8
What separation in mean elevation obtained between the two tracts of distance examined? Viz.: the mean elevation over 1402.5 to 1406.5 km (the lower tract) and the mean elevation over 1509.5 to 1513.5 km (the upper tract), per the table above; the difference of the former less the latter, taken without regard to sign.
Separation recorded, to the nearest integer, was 5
